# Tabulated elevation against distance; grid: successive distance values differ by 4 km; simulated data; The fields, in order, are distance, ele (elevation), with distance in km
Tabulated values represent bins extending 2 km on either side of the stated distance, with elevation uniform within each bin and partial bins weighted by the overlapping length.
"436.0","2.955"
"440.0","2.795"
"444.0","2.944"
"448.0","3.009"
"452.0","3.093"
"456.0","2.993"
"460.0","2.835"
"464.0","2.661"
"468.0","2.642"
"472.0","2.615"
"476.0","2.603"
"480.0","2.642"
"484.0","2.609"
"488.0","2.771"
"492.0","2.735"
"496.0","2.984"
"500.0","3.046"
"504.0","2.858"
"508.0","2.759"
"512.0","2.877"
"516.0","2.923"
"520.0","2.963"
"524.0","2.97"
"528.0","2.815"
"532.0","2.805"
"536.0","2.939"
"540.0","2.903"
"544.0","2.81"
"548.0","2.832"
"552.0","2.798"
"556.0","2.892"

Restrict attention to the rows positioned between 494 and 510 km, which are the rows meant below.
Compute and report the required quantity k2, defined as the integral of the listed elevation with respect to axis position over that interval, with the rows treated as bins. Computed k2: 46.6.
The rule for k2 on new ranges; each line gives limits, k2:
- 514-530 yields 46.7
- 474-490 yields 42.5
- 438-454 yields 47.4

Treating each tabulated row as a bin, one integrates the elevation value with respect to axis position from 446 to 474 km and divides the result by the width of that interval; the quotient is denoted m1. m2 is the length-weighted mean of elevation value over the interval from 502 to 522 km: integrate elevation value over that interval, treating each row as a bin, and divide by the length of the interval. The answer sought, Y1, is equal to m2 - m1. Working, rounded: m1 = 2.84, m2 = 2.88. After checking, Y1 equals 0.04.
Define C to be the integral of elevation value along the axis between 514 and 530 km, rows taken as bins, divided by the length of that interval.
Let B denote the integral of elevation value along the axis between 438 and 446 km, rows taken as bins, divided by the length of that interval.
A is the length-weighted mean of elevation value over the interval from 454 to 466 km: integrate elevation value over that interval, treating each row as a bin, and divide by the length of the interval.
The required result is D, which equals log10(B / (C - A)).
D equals 1.5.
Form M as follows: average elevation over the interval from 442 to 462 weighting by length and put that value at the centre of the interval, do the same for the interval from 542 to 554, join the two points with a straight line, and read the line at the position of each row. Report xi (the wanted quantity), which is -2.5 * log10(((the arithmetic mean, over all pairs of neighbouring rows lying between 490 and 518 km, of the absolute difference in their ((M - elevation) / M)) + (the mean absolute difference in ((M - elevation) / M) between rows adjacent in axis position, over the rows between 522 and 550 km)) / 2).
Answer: 3.63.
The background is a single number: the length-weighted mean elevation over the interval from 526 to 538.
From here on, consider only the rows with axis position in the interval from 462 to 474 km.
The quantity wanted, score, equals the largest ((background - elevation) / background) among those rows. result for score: 0.083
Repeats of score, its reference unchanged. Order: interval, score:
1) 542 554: 0.019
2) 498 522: 0.033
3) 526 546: 0.017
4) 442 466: 0.067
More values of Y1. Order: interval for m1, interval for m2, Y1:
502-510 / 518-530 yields 0.11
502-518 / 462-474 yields -0.21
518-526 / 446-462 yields 0.02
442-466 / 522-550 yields -0.05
